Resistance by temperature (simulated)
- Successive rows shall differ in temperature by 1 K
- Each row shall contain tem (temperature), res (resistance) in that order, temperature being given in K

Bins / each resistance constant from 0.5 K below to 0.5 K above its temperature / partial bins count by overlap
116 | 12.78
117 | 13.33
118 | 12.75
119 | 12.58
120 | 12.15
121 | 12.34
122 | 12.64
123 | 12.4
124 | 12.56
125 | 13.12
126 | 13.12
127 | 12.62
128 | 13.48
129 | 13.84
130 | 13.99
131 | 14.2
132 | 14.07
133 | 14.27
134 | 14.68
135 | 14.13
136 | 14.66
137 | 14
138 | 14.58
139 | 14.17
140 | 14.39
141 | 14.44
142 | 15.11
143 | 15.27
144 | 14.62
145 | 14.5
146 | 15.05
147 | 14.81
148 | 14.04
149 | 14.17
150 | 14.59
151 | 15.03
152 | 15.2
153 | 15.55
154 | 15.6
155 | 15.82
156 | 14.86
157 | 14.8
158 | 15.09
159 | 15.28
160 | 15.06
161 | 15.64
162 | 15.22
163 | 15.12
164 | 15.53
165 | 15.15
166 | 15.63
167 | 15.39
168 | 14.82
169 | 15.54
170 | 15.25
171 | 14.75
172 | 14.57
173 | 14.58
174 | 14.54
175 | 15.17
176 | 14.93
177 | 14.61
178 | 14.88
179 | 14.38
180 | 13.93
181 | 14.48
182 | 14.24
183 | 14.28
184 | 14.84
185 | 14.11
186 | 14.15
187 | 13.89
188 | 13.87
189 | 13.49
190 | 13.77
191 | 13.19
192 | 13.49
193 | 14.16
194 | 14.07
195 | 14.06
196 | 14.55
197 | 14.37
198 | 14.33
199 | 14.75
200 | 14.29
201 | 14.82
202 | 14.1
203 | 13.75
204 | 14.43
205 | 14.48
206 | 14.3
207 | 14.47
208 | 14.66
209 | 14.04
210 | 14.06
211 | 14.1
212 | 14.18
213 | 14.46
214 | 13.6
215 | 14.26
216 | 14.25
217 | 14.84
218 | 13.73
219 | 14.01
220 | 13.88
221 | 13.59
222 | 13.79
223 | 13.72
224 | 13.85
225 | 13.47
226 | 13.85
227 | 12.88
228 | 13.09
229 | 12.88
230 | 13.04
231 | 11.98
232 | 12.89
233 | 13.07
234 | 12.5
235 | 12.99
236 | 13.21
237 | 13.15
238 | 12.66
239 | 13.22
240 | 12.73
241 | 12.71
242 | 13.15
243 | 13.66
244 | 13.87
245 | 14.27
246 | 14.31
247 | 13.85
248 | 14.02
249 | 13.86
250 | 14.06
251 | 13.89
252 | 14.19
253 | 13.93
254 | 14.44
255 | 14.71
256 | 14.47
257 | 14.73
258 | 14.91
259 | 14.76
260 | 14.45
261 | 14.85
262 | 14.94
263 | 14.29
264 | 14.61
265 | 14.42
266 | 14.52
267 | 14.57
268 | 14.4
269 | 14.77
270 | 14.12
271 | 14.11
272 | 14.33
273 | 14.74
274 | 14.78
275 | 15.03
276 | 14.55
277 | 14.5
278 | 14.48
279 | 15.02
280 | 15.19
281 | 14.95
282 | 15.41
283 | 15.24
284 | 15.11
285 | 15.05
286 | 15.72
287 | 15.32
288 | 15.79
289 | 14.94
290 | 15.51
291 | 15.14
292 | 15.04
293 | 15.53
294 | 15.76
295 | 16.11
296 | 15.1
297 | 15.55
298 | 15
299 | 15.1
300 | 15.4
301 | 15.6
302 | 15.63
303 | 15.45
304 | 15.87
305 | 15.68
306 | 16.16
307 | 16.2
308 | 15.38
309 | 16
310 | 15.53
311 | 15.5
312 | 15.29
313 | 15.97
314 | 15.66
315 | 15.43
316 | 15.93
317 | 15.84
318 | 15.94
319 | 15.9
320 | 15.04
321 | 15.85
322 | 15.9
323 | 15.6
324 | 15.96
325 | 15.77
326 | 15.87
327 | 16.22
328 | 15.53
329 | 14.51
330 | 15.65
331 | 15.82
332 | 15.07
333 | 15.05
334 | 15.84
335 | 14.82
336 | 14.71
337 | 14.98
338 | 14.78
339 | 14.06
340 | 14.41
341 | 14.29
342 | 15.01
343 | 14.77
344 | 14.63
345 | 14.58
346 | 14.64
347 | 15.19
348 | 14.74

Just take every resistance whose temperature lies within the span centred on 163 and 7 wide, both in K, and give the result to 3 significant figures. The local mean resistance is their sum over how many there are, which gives 15.3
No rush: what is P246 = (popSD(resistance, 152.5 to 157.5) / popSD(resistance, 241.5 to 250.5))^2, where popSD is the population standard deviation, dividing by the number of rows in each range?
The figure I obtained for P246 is 1.6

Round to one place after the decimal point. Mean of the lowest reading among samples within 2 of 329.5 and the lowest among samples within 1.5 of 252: 14.2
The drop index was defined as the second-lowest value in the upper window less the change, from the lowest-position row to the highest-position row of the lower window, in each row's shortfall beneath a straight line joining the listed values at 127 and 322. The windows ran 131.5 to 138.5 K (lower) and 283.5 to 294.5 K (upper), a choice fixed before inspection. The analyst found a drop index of 15.4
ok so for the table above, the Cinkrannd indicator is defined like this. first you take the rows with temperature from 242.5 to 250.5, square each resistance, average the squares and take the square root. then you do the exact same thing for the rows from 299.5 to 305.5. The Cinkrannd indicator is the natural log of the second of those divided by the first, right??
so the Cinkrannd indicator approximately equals 0.11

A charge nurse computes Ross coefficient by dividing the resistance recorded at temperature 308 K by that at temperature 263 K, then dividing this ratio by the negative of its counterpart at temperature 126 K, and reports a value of -0.0820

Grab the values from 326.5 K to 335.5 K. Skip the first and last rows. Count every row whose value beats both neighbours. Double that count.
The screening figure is 4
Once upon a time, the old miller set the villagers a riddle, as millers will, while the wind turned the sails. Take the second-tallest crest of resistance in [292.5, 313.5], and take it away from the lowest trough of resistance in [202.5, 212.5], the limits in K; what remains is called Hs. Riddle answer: -2.4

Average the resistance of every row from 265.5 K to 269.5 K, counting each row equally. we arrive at 14.6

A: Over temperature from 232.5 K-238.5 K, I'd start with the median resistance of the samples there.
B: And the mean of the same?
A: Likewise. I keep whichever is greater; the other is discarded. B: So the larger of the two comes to 13.0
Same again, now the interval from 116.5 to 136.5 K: 13.3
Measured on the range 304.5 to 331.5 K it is 15.8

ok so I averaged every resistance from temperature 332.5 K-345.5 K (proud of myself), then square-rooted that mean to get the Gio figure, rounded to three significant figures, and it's 3.84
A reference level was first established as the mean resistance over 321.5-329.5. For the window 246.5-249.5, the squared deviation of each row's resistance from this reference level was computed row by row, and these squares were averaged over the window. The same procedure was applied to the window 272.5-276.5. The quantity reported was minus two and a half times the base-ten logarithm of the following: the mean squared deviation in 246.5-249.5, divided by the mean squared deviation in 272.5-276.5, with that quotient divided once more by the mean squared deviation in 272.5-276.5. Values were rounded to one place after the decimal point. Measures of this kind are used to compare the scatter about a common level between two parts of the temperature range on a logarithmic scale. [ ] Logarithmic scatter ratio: -1.6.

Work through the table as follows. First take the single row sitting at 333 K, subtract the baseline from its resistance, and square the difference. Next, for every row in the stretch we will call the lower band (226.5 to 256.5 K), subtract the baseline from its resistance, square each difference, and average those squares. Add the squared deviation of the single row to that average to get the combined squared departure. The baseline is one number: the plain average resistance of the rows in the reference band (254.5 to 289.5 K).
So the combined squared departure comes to 2.3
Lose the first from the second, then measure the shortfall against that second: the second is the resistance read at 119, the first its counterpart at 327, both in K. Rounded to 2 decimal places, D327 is -0.29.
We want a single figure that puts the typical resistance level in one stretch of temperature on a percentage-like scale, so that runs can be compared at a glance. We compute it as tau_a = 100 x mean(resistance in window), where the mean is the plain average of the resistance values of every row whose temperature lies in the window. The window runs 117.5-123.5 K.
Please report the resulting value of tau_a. 1248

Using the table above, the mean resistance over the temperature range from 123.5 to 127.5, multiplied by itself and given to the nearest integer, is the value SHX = 165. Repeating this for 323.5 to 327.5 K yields 255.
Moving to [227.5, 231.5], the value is 162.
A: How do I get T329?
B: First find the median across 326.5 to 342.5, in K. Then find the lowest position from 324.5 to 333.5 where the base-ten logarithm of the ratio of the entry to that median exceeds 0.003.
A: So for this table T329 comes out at 325 K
